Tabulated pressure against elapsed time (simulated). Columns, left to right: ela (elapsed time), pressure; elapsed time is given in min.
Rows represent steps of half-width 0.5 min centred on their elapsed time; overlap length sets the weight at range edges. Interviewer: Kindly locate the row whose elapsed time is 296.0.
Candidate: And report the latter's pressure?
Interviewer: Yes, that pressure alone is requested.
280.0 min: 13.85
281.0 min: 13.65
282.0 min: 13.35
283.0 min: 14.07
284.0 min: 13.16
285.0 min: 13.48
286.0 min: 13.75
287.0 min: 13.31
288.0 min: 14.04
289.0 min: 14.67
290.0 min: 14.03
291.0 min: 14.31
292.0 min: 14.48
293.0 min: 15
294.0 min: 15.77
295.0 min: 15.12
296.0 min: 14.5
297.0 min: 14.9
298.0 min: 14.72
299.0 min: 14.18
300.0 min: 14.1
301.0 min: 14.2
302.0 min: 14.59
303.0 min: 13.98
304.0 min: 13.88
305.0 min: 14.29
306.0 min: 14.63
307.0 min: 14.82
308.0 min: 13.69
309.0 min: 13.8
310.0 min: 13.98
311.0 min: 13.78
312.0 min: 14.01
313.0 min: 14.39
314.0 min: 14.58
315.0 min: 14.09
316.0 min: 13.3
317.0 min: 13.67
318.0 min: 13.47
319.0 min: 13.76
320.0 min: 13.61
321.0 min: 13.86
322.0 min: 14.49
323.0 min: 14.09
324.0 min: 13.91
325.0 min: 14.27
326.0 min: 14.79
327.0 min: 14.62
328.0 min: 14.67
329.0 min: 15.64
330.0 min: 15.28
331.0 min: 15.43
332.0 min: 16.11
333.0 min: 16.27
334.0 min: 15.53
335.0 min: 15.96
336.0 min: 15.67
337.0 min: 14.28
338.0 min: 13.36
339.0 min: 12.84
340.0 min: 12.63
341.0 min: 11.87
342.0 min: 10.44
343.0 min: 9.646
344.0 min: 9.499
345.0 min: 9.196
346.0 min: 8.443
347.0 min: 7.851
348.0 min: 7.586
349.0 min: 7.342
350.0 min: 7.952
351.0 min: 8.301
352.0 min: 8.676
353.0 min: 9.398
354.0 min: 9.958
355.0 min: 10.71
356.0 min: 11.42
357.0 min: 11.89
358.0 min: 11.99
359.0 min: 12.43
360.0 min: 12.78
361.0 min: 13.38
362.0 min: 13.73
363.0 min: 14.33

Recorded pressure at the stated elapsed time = 14.5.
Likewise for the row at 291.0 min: 14.31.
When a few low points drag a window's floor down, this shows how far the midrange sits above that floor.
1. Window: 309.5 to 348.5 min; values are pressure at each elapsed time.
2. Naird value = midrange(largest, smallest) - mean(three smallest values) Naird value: 4.0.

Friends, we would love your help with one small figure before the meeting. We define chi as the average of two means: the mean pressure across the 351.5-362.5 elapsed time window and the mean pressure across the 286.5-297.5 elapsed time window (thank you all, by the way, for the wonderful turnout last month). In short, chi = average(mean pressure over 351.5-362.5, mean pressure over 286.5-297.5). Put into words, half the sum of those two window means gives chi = 13.0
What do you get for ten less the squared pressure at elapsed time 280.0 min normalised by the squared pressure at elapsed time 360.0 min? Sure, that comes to 8.83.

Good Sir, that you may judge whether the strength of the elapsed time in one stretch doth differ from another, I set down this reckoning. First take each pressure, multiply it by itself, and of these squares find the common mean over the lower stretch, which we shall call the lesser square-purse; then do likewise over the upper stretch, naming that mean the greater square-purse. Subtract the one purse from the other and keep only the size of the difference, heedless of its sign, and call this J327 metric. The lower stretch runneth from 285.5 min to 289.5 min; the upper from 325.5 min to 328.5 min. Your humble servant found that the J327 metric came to 21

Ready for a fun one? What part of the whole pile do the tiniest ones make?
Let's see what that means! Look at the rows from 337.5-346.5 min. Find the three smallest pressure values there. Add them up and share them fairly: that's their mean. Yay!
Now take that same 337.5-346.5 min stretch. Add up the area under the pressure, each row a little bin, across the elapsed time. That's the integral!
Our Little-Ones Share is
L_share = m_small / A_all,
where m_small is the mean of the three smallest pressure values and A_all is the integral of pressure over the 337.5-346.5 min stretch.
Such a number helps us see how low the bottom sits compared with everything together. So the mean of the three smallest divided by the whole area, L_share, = 0.092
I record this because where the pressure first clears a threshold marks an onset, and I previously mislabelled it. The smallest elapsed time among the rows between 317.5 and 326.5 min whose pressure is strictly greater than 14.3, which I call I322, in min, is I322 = 322.0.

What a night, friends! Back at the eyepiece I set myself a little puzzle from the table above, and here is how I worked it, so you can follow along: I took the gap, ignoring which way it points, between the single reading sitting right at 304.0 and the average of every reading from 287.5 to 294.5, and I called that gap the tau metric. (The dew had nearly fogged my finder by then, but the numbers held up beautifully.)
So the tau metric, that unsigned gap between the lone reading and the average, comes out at 0.73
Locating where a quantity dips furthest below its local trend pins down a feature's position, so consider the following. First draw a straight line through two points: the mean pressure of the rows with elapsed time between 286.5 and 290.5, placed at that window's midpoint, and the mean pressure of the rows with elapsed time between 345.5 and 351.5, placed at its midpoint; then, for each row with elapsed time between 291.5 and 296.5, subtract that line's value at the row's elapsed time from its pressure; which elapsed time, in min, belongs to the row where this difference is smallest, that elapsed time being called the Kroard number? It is 292.0 min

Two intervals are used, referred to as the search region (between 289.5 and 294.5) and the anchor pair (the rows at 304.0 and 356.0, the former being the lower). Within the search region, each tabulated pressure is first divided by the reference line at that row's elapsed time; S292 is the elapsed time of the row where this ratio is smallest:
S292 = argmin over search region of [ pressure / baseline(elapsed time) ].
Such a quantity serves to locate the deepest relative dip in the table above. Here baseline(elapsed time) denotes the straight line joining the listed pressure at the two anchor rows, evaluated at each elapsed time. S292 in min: 290.0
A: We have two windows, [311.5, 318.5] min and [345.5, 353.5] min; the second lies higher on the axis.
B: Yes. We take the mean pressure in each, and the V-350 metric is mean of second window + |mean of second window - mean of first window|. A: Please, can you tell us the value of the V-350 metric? 13.93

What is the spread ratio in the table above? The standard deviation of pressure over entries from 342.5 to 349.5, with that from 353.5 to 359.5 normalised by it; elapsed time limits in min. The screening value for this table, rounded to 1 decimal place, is 1.0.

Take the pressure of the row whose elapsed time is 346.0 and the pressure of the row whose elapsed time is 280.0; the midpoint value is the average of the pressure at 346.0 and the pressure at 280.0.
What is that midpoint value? 11.1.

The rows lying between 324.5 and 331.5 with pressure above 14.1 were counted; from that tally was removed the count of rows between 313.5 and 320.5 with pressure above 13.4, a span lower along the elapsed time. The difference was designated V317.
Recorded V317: 1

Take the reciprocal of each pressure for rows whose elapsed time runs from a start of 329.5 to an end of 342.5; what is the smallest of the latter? 0.061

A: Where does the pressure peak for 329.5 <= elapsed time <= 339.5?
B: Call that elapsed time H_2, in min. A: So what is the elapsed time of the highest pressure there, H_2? 333.0 min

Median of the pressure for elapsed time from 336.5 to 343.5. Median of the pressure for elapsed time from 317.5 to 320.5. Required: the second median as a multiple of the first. 1.1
